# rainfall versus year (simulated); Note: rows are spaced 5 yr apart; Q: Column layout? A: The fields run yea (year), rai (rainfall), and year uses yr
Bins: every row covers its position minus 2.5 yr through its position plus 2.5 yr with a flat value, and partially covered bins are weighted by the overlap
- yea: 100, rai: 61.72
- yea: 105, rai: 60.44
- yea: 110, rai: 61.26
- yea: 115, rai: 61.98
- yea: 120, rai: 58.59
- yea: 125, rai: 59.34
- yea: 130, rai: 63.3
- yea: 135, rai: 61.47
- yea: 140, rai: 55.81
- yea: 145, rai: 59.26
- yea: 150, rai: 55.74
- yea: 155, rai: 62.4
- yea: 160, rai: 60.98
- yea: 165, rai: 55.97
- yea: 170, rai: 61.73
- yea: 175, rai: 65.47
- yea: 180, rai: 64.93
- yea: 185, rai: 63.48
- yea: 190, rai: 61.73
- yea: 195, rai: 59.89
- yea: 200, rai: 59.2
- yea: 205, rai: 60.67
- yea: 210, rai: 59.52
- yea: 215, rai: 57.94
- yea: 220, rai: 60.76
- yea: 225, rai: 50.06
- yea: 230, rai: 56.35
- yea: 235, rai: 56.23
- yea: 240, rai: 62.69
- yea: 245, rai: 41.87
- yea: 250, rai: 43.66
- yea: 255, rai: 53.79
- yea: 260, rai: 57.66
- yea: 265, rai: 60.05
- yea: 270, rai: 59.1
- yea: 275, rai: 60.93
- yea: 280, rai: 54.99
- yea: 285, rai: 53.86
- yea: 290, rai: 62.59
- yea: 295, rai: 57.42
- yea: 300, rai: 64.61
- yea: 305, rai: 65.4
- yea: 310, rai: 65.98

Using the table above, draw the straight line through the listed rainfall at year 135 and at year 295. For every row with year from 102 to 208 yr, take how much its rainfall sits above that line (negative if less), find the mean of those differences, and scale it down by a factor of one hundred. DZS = -0.003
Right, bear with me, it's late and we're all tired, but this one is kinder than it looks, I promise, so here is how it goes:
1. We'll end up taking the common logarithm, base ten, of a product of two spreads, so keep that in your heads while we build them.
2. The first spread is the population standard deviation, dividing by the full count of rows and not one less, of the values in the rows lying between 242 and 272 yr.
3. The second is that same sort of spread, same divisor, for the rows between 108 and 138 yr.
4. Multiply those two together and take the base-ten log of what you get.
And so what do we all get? 1.06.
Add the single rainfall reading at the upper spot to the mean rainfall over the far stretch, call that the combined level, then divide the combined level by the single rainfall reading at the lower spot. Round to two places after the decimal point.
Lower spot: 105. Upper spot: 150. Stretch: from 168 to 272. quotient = 1.88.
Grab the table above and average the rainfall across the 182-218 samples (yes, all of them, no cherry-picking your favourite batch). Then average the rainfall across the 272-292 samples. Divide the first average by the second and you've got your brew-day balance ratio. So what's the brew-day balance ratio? 1.04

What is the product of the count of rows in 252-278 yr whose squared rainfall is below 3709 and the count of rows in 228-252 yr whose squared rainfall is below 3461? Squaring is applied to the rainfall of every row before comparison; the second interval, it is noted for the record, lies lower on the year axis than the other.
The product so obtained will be 16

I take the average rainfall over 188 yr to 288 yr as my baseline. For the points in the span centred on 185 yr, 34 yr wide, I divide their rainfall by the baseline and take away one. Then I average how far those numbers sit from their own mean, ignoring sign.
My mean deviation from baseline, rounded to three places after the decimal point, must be 0.035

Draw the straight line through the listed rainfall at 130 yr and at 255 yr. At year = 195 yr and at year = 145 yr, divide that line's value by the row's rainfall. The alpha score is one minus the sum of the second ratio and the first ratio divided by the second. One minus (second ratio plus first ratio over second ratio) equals -0.98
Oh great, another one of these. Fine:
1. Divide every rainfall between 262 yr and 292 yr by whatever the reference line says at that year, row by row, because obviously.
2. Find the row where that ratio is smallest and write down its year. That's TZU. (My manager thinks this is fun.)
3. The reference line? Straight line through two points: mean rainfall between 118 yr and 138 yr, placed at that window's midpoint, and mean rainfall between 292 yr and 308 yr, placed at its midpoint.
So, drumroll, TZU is 285 yr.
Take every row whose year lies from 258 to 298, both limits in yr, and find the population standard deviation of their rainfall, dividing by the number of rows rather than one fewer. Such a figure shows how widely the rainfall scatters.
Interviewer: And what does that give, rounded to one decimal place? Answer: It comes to 2.8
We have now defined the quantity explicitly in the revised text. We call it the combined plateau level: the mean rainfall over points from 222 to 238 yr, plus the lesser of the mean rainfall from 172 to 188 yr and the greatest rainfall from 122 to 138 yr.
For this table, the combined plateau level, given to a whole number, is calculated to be 118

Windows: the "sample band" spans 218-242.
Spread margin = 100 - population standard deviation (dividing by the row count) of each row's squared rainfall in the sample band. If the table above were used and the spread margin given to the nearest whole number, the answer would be -393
